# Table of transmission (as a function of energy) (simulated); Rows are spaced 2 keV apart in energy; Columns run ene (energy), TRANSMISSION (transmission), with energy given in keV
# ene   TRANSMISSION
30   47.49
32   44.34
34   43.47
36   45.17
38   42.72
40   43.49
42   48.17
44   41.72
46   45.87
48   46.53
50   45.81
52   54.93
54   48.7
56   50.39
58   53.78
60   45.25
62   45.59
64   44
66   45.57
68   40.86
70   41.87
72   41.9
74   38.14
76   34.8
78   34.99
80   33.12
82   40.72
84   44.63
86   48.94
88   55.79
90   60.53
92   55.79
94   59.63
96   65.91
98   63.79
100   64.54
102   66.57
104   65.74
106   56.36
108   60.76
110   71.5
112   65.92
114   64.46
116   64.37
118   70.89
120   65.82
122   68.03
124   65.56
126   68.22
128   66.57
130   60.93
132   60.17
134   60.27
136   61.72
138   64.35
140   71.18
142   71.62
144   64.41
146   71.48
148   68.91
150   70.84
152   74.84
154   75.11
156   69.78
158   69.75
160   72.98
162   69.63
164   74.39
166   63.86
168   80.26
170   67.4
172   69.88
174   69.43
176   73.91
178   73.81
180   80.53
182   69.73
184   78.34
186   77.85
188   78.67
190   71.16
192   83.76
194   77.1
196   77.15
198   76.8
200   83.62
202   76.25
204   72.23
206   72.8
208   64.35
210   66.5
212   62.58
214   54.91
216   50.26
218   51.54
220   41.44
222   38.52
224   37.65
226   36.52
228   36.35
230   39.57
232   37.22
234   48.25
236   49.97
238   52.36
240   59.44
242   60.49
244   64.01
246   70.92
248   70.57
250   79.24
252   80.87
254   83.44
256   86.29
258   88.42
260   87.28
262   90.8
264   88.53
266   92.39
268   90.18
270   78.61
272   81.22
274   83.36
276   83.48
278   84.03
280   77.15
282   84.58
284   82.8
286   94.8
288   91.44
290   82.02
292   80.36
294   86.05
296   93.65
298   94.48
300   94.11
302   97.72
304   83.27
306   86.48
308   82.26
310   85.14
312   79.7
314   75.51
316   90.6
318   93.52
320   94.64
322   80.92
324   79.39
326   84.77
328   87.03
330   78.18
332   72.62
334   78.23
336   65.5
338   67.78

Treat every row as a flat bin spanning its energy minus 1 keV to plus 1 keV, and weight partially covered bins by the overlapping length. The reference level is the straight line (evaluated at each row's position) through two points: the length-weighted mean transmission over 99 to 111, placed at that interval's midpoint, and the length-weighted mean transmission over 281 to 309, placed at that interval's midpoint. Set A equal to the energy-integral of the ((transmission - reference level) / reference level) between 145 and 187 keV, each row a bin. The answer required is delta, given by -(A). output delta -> -0.3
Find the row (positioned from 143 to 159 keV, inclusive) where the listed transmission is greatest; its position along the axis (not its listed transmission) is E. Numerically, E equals 154 keV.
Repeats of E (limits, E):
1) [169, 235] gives 192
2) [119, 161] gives 154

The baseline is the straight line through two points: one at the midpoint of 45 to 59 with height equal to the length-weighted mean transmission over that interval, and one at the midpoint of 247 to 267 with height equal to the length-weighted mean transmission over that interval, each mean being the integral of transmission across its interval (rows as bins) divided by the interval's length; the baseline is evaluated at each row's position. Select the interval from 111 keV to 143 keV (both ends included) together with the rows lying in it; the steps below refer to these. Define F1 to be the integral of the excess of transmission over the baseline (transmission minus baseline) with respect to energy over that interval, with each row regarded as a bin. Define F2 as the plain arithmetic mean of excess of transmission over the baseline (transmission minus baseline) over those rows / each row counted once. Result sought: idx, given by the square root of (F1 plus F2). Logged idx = 10.4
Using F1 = 105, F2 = 3.27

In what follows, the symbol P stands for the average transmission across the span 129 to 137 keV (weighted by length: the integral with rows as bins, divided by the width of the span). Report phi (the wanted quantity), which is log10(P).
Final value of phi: 1.78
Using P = 61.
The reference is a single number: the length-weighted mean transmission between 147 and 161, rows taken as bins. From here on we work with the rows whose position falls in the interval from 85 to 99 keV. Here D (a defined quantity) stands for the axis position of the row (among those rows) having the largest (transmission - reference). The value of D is 96 keV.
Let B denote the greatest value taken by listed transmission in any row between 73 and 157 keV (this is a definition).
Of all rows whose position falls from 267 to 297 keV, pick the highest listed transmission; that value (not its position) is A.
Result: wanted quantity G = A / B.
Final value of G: 1.26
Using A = 94.8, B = 75.11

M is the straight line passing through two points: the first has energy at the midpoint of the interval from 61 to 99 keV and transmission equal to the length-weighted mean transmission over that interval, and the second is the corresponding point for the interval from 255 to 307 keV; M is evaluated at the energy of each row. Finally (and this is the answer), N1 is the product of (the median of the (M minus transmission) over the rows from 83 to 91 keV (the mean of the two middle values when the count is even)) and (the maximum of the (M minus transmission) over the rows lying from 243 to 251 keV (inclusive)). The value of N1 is -60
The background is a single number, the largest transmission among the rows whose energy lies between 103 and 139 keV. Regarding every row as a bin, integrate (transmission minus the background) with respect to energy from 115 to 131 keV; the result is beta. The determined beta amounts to -83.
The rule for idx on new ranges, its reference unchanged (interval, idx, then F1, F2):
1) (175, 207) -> 10.1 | 99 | 3.08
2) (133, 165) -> 10.4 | 105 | 3.30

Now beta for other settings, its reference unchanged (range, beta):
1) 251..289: 542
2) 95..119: -154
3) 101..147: -275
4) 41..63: -520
